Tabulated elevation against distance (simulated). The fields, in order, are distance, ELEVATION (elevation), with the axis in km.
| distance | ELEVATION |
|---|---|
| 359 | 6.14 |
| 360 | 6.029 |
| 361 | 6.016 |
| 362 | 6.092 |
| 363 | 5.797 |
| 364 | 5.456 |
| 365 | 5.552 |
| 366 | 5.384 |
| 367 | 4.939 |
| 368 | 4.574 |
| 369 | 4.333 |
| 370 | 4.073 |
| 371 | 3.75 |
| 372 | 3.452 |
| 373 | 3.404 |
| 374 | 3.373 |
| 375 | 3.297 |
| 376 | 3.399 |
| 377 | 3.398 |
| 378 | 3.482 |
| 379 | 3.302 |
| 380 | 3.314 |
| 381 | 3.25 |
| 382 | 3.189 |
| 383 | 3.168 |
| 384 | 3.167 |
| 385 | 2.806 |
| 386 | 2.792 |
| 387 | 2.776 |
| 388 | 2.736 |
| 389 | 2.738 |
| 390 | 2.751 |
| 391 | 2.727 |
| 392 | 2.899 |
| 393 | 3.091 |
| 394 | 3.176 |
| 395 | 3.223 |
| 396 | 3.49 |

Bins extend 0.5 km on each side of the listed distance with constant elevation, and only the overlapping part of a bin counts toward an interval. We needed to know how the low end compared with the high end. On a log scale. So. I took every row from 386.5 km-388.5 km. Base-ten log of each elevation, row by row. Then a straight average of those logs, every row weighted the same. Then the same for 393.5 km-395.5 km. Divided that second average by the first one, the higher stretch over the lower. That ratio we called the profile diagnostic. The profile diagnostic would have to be 1.15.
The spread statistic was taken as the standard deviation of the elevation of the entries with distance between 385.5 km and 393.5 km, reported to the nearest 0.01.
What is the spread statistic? 0.12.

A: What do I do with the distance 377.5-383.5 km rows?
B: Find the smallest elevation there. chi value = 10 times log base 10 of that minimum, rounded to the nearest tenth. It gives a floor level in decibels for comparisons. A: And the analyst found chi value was 5.0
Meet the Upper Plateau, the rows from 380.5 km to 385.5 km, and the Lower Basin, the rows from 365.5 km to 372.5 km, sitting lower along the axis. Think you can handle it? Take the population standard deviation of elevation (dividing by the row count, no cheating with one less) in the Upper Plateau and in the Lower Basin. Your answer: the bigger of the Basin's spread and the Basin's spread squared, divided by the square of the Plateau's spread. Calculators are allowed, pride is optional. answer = 24.9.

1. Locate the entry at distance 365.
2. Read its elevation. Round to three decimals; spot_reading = 5.552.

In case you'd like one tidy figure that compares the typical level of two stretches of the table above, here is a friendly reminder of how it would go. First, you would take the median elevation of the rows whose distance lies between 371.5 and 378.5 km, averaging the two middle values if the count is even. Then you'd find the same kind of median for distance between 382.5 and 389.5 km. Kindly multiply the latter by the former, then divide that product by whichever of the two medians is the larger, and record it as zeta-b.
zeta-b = 2.79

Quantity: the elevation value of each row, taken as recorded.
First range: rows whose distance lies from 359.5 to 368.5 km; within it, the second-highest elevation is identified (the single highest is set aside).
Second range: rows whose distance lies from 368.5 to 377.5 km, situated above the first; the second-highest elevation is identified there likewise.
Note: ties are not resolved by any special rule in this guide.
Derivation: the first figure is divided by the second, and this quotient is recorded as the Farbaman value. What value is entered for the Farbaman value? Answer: 1.48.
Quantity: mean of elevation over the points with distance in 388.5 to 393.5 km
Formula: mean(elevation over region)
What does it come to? 2.8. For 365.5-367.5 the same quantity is 5.2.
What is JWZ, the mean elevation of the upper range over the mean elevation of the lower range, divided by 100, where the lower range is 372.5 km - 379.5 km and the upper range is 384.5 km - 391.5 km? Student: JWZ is 0.0082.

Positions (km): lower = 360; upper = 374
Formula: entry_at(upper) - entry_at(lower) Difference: -2.7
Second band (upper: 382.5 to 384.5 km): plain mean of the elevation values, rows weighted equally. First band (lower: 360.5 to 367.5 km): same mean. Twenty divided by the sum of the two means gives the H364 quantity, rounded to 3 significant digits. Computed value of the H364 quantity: 2.28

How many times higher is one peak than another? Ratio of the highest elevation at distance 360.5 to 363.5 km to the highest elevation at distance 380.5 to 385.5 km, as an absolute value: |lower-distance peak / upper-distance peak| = 1.9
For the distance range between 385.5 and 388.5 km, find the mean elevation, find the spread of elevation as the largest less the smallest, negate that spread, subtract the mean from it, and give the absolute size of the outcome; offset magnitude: 2.82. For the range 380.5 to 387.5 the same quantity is 3.50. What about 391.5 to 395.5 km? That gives 3.42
